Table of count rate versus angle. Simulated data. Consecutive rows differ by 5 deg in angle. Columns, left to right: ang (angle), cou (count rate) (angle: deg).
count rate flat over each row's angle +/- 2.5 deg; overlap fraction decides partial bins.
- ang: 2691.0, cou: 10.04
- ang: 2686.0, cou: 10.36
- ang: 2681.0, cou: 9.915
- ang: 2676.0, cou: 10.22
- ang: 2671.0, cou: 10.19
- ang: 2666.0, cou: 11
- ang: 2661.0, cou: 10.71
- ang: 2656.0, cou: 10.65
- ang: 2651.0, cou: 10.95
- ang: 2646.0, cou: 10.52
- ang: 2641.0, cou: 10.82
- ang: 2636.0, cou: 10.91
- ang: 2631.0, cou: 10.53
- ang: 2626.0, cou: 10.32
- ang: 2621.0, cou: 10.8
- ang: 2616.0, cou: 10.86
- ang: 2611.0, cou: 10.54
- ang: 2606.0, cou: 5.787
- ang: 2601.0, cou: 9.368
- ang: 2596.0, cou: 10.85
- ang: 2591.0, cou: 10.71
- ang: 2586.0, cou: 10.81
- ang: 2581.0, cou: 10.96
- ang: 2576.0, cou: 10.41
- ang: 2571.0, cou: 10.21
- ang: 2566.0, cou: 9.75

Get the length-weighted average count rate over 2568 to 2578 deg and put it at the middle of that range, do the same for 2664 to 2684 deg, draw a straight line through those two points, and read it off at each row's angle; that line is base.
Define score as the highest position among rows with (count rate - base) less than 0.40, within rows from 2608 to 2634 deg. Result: 2631.0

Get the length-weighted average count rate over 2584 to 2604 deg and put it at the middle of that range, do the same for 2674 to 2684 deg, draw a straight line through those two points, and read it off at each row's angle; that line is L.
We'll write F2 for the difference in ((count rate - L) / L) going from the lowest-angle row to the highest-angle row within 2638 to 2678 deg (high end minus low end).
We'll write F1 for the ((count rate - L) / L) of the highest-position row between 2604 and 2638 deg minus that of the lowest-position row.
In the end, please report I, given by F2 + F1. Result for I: 0.46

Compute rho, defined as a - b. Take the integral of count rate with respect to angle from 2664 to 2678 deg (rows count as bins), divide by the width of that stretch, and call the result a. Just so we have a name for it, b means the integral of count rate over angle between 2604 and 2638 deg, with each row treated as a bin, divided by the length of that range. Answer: 0.4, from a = 10.5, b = 10.0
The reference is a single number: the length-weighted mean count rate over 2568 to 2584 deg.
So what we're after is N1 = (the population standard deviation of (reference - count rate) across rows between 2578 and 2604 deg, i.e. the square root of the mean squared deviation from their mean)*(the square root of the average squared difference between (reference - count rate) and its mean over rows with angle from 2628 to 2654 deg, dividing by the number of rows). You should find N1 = 0.11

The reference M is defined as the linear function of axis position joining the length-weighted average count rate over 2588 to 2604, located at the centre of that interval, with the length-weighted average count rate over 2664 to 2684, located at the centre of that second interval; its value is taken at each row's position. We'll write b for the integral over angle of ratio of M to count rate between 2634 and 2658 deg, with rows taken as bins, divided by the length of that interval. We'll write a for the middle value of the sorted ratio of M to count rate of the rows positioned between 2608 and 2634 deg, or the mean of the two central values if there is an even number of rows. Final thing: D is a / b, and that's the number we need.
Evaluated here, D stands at 1.02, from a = 0.97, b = 0.95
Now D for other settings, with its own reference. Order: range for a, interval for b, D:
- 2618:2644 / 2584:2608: 0.84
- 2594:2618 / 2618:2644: 1.01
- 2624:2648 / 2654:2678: 1.00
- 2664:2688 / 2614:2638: 1.05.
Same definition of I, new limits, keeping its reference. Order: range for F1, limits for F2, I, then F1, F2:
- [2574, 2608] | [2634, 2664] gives -0.45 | -0.44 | -0.01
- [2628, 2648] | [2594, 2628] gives -0.04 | 0.00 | -0.04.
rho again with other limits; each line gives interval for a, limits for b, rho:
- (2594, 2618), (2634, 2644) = -1.4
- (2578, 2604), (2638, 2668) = -0.3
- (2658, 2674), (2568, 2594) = 0.0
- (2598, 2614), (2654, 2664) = -2.0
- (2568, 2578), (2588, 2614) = 0.8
